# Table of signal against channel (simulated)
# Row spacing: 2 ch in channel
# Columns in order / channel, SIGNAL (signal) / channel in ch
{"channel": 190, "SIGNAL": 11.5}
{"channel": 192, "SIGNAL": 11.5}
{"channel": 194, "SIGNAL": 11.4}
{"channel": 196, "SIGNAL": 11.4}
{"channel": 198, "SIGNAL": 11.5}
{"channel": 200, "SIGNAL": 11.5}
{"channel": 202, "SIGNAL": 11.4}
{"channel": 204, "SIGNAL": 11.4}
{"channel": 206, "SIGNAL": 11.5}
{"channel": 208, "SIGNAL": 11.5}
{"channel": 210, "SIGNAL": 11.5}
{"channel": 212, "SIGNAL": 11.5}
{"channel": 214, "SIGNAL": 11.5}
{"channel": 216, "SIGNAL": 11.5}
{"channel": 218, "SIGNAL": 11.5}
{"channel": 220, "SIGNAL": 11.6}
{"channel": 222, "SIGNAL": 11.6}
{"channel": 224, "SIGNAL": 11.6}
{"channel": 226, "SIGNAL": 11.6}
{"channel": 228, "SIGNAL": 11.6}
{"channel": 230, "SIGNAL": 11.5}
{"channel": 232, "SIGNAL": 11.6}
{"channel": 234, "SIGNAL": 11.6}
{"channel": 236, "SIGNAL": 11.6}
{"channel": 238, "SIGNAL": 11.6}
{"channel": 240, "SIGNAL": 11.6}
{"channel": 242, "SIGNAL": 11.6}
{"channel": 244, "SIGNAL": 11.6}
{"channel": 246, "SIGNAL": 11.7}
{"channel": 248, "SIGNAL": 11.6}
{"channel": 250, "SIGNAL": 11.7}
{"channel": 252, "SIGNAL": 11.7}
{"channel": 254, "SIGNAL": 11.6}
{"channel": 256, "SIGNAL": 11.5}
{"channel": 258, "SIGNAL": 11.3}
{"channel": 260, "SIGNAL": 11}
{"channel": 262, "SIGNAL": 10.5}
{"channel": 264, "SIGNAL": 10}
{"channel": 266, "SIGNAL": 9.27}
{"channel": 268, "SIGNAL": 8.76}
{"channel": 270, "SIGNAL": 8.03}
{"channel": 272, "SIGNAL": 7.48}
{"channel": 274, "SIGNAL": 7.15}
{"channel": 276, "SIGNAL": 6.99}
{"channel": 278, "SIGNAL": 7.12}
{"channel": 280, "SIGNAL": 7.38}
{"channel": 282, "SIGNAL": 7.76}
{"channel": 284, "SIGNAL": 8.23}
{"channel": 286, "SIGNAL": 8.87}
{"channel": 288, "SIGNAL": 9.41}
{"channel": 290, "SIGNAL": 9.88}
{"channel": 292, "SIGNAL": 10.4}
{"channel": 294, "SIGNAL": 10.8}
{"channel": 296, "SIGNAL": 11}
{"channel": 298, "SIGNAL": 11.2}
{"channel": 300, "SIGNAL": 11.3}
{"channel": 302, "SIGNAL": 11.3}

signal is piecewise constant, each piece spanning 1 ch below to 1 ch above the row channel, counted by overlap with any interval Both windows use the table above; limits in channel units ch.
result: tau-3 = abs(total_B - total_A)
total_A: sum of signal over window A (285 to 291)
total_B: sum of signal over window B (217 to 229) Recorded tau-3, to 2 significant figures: 41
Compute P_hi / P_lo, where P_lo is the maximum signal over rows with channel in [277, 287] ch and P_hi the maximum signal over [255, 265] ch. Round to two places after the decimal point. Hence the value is 1.30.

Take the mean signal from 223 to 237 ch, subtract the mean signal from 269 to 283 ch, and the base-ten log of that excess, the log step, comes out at 0.62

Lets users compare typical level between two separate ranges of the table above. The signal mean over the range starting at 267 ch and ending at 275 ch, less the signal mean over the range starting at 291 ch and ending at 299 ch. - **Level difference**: -3.0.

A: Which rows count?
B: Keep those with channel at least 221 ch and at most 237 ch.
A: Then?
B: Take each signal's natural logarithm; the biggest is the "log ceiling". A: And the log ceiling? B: 2.451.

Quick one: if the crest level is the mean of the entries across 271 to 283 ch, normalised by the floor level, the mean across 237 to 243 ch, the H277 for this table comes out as 0.63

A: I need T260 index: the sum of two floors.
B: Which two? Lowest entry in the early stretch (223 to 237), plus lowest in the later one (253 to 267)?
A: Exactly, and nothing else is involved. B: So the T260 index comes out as 20.8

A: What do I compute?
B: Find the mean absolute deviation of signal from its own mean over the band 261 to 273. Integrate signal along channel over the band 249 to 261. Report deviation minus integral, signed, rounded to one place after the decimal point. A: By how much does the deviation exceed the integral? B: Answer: -136.7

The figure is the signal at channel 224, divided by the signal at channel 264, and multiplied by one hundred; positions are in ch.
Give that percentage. 116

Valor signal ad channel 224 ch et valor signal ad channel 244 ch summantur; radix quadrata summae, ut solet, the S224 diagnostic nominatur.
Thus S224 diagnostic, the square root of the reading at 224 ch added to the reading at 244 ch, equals 4.82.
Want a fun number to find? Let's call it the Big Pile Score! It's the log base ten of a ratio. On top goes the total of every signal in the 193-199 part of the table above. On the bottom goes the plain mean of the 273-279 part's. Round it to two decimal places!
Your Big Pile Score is 0.68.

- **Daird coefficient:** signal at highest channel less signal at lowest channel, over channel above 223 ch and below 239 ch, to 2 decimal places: 0.00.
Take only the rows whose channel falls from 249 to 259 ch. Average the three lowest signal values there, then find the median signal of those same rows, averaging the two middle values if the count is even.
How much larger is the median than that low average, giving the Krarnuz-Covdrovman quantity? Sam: 0.13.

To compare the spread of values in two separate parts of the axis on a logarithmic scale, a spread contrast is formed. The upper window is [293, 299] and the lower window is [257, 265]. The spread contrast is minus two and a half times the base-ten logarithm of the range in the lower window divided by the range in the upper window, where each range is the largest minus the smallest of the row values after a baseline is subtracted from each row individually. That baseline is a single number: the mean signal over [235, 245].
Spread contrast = -1.3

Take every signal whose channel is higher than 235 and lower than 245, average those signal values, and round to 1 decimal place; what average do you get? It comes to 11.6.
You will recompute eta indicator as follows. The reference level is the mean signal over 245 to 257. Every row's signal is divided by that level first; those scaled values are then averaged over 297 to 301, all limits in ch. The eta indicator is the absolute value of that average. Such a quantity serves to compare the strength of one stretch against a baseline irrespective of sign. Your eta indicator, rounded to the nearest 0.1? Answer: 1.0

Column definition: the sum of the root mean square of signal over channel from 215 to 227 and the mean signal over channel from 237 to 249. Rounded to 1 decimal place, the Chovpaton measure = 23.2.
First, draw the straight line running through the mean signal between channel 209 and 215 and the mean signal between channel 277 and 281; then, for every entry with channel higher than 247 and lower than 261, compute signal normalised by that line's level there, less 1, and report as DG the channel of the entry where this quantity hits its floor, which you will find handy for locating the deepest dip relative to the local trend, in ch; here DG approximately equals 248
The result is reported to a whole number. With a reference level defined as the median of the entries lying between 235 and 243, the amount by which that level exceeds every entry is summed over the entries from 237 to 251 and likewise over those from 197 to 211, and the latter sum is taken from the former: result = -1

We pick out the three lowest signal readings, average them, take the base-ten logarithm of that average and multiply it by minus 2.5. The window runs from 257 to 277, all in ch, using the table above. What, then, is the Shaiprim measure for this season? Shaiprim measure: -2.14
